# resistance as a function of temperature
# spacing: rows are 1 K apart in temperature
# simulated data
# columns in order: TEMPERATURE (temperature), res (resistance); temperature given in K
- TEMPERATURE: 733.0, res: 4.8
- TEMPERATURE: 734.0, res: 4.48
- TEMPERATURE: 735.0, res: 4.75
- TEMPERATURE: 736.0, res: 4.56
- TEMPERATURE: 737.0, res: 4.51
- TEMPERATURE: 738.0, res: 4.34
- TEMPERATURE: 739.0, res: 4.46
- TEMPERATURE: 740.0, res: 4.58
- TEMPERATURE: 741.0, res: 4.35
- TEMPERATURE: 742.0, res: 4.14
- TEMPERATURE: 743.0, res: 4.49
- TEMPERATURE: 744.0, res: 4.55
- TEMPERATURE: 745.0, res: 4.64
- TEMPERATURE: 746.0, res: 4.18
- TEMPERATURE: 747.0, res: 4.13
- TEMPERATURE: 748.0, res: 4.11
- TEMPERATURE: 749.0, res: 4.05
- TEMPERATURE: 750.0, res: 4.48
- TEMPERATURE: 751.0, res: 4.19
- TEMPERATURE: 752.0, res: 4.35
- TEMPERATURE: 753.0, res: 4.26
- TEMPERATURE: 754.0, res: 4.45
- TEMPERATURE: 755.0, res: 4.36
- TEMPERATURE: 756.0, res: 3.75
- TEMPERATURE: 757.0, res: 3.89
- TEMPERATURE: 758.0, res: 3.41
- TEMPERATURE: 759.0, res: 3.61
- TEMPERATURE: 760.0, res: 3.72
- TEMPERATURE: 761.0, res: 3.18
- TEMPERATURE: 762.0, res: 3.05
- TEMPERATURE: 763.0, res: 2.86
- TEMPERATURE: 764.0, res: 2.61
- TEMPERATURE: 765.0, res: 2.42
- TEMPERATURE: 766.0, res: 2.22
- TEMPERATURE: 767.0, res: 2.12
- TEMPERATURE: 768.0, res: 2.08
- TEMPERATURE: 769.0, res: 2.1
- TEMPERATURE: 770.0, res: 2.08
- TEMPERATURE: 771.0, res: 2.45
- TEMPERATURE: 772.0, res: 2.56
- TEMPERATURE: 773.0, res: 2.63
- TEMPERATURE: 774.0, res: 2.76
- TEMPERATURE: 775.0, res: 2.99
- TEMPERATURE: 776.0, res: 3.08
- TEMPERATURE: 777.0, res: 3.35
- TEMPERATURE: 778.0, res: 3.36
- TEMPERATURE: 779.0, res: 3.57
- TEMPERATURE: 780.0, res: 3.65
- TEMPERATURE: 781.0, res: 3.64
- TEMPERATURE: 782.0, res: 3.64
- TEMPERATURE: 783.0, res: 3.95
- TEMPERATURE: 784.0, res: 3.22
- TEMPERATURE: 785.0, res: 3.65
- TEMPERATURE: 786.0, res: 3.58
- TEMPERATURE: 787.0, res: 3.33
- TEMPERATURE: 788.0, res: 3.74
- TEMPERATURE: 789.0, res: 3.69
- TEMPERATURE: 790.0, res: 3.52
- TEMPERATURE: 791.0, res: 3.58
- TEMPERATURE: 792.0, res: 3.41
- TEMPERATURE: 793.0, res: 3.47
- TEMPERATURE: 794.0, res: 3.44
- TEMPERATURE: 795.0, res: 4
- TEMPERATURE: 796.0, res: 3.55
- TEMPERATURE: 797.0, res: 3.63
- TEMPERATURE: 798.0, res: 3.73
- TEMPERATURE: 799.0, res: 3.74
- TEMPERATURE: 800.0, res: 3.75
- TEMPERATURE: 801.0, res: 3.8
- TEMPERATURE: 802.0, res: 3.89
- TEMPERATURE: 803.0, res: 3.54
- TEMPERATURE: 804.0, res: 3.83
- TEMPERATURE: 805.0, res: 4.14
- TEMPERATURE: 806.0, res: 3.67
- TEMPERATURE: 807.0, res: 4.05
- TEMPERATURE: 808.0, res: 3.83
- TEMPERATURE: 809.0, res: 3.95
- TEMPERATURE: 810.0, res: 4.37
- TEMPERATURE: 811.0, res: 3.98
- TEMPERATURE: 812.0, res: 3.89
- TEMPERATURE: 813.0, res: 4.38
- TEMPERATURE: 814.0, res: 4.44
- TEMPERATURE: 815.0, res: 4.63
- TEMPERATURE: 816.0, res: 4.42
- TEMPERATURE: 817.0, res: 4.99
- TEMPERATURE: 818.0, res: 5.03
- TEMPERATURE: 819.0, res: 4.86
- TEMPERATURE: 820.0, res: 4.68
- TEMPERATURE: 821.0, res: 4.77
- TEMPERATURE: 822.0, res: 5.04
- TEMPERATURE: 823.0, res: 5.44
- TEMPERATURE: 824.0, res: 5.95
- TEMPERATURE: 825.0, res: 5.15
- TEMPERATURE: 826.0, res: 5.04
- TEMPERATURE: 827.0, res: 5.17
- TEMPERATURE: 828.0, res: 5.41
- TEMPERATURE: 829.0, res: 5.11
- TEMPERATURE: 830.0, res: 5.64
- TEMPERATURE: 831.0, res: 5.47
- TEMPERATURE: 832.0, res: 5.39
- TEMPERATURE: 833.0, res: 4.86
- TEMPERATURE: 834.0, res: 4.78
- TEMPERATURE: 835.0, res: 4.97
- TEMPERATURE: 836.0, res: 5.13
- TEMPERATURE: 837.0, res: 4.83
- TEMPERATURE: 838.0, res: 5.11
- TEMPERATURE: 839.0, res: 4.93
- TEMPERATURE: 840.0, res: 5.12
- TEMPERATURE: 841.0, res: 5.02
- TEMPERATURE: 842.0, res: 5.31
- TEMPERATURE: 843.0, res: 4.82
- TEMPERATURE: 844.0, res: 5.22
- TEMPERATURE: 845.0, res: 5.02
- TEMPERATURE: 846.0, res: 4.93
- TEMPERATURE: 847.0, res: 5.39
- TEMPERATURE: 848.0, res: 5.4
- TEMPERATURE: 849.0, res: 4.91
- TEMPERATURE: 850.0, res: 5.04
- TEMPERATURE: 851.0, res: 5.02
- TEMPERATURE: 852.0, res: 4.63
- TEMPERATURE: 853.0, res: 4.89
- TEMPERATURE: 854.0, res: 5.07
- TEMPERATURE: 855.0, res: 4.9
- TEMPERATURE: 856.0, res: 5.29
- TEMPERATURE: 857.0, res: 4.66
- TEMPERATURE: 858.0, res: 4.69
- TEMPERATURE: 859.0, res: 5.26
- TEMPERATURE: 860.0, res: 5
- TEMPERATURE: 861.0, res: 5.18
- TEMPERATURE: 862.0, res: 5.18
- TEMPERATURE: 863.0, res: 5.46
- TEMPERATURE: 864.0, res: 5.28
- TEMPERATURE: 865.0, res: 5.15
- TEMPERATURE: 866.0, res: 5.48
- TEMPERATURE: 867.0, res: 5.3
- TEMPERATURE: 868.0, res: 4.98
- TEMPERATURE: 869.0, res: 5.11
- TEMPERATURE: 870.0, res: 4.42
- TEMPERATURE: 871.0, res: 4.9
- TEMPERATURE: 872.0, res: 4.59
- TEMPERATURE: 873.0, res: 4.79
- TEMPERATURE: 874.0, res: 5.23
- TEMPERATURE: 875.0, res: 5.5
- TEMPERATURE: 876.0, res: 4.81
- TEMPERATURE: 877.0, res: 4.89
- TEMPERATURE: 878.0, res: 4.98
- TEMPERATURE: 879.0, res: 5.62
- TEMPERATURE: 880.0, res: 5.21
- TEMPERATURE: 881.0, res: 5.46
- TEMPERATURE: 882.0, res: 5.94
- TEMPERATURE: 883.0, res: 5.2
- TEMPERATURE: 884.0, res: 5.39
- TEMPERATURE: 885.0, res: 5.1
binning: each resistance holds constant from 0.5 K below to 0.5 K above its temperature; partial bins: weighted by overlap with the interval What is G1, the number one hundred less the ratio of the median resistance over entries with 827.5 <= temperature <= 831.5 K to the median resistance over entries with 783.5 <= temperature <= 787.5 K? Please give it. 98.43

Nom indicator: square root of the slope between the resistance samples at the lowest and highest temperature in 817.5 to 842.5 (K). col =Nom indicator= 0.11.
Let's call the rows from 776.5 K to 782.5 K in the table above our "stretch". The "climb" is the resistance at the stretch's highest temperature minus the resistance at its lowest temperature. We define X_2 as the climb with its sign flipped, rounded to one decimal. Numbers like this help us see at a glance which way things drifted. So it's -0.3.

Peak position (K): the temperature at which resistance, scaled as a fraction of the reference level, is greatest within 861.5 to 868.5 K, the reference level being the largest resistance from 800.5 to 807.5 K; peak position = 866.0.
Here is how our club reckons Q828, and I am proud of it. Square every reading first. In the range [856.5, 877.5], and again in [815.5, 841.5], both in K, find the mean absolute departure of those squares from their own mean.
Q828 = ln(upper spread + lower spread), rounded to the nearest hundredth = 1.60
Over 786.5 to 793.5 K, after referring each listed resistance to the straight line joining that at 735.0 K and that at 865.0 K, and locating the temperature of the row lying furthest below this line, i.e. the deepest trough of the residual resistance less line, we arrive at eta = 787.0 K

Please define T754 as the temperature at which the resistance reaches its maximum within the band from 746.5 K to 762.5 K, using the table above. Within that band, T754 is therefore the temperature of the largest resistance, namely 750.0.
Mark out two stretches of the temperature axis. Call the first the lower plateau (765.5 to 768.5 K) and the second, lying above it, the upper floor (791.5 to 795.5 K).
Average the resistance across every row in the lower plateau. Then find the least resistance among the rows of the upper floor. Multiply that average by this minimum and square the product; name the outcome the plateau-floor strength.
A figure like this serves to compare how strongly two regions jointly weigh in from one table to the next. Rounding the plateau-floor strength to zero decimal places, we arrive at 53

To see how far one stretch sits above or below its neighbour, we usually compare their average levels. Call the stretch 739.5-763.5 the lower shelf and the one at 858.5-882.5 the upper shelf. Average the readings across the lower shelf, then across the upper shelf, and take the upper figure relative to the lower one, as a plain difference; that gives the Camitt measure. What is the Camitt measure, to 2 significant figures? 1.1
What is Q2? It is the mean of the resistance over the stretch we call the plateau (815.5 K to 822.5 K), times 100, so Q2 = 483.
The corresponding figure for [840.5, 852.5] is 506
